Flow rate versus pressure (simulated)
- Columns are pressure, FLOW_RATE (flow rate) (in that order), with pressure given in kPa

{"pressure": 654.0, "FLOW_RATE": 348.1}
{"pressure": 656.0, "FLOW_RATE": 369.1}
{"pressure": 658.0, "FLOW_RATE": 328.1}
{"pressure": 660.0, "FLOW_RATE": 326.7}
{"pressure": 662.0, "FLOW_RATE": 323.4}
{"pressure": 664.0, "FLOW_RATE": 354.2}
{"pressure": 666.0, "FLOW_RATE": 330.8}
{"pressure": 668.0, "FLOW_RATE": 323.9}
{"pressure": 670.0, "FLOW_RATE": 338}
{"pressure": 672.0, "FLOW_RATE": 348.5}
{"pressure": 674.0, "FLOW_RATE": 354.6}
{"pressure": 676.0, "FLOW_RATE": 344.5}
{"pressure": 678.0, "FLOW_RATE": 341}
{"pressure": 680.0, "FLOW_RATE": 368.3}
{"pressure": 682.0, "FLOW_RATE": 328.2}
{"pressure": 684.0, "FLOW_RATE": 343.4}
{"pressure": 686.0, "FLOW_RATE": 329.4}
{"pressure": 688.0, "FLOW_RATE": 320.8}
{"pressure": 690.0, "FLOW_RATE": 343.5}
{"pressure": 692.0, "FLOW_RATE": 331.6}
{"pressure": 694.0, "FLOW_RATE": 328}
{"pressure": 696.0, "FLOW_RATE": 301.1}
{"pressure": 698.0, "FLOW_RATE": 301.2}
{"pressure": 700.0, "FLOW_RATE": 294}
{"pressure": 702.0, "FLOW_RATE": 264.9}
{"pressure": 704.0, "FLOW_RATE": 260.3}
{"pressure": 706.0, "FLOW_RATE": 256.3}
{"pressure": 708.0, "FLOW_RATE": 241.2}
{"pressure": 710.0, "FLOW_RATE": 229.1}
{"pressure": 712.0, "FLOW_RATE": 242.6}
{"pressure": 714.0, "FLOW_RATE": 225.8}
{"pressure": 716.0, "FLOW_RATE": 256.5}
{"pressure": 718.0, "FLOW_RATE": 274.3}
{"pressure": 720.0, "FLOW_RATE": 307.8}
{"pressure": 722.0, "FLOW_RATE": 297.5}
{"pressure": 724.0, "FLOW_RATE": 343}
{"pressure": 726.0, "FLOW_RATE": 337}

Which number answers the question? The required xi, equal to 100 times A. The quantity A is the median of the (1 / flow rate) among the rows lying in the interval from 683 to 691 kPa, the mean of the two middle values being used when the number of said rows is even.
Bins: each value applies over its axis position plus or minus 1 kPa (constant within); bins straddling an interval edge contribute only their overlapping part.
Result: 0.30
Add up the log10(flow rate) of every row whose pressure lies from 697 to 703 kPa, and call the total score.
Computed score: 7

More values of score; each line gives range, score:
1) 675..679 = 5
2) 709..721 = 14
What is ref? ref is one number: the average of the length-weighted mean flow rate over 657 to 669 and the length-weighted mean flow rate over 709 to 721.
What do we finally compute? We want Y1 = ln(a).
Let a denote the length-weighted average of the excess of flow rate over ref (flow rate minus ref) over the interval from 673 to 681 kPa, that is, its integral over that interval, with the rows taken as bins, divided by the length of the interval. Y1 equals 4.07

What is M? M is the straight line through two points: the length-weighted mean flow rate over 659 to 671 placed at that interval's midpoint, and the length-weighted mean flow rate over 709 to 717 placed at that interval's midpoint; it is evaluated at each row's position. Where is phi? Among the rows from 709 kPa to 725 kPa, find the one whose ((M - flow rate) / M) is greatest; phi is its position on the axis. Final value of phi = 710.0 kPa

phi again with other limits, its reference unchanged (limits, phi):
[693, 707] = 706.0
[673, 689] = 682.0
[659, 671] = 660.0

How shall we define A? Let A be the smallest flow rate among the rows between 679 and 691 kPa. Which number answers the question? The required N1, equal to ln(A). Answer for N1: 5.77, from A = 320.8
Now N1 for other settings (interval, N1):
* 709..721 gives 5.42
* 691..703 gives 5.58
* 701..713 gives 5.43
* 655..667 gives 5.78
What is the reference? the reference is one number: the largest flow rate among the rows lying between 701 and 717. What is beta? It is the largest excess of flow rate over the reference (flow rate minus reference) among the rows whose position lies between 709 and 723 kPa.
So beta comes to 43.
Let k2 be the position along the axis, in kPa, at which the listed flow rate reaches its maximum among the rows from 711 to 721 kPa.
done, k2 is 720.0 kPa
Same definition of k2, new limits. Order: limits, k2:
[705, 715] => 706.0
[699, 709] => 700.0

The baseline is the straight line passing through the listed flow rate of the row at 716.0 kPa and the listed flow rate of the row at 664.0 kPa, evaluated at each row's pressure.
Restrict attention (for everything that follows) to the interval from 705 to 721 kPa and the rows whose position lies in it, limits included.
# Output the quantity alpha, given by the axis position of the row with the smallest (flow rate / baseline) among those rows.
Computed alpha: 710.0 kPa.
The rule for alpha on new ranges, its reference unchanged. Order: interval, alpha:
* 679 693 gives 682.0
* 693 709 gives 708.0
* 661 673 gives 662.0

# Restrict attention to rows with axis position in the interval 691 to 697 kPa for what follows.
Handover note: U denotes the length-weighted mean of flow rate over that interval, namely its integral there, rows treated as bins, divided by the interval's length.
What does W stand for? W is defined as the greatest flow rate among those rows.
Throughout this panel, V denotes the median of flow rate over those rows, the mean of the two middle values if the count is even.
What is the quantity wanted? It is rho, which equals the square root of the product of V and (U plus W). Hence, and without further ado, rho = 462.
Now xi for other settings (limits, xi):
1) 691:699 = 0.32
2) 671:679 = 0.29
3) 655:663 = 0.31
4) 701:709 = 0.39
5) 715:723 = 0.35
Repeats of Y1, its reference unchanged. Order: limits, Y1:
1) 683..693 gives 3.69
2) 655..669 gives 3.76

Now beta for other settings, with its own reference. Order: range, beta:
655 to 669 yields 104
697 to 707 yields 36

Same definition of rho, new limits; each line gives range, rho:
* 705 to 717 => 347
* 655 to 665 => 482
